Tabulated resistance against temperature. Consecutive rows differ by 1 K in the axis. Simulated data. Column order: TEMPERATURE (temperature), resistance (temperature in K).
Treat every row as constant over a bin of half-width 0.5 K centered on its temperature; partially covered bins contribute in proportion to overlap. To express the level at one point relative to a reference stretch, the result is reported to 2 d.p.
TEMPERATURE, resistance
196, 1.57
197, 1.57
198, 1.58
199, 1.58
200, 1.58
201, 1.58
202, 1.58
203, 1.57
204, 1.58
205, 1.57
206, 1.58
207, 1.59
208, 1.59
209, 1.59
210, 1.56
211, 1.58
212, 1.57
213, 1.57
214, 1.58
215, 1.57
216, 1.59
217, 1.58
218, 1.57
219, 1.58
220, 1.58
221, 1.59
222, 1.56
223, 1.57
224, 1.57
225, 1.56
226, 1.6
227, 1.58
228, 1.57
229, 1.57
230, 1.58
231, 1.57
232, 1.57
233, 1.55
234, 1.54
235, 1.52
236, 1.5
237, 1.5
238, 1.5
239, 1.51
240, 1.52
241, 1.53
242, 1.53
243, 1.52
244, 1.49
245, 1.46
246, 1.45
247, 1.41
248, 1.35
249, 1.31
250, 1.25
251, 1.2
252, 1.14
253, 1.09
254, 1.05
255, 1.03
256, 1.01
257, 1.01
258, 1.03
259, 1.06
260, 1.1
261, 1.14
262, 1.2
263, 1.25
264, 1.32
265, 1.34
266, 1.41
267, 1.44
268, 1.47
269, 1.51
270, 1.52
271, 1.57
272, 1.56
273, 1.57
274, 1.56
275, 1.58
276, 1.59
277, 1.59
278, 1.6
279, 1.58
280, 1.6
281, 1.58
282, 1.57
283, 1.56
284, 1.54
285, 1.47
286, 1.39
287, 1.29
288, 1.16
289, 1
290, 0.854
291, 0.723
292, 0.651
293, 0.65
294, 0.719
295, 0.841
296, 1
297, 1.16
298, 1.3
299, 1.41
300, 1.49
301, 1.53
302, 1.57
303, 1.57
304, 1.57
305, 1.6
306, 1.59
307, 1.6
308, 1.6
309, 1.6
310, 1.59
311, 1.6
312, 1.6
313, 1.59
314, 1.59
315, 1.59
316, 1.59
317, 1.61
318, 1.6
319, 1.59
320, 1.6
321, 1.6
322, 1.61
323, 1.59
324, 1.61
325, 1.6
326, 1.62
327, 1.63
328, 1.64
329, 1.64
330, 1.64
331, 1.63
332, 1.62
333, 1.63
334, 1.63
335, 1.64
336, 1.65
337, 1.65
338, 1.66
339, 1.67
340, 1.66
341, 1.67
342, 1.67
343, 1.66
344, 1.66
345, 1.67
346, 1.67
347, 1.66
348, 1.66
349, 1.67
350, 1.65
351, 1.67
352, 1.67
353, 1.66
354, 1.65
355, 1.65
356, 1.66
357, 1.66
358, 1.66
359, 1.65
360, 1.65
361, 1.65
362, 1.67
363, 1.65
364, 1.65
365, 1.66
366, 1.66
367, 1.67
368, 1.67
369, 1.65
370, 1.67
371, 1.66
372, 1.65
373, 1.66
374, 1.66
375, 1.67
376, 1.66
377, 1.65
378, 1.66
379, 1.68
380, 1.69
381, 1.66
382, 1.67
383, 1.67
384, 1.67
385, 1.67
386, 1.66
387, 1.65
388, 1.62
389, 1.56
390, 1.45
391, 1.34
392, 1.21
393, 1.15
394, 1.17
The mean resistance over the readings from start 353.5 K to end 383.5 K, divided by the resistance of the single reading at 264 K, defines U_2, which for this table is 1.26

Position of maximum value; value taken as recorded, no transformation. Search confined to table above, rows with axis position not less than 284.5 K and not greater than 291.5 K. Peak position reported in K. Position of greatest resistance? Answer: 285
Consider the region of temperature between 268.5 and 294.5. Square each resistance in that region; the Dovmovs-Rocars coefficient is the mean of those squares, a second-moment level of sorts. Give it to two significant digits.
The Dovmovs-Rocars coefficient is 1.9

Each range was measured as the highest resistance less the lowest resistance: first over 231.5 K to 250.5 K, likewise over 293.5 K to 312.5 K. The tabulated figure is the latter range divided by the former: 2.8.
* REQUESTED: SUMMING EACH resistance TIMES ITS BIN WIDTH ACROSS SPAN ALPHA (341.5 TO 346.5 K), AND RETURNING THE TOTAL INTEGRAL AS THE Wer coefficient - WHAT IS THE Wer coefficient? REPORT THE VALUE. 8.3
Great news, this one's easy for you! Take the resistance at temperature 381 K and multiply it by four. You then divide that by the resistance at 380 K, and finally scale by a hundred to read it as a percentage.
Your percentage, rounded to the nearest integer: 393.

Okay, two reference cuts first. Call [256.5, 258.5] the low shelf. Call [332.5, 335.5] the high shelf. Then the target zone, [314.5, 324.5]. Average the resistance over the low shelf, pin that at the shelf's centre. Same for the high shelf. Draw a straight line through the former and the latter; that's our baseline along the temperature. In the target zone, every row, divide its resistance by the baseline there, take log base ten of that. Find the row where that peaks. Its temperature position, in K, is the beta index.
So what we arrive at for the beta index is 317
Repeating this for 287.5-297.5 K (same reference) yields 288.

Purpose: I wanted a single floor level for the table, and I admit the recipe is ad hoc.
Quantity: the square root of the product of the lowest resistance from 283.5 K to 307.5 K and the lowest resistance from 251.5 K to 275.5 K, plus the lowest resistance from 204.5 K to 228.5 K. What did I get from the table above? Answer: 2.4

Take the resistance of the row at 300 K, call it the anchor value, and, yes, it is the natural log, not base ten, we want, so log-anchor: 0.40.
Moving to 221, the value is 0.46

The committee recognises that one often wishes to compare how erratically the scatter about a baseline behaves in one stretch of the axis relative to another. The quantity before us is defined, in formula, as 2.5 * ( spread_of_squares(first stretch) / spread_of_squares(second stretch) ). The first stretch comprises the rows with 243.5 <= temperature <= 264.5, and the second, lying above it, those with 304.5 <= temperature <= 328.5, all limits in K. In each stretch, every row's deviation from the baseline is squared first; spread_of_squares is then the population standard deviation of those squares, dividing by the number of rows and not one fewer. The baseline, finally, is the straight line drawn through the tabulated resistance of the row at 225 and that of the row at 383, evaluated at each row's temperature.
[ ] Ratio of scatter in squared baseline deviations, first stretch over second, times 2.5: 696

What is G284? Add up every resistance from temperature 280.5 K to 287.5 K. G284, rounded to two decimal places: 10.40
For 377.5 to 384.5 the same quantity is 11.70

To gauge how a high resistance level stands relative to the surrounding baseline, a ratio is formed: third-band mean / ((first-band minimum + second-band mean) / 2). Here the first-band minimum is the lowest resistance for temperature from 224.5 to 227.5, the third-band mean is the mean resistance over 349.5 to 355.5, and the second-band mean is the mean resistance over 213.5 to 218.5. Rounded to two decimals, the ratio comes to 1.06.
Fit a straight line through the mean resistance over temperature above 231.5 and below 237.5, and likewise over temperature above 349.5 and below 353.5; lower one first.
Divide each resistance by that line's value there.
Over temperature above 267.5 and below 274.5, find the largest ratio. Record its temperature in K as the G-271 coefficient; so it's 271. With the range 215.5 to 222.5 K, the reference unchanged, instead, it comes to 216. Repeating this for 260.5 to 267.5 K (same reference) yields 267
